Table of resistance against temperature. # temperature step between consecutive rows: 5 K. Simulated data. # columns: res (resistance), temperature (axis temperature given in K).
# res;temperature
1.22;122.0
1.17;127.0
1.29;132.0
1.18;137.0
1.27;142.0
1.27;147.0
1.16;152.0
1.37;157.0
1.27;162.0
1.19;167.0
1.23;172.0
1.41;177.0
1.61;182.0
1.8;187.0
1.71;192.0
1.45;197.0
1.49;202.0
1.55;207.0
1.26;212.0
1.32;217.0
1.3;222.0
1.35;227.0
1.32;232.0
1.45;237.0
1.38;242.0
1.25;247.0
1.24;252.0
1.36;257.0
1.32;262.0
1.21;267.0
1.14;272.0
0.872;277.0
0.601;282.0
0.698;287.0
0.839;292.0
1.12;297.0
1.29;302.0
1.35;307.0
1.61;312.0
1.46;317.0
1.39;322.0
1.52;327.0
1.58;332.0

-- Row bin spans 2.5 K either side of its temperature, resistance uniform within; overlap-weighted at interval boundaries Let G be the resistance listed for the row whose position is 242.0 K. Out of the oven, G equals 1.38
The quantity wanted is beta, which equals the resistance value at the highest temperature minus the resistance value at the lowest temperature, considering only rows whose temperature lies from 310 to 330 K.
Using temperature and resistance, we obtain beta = -0.09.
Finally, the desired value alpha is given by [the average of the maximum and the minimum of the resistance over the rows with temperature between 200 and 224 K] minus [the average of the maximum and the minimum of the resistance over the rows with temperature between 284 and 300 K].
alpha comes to 0.5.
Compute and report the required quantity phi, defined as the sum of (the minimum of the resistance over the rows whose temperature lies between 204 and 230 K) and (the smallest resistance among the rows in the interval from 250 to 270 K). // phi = 2.47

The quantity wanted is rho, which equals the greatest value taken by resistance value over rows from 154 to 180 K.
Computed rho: 1.41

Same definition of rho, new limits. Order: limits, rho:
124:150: 1.29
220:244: 1.45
